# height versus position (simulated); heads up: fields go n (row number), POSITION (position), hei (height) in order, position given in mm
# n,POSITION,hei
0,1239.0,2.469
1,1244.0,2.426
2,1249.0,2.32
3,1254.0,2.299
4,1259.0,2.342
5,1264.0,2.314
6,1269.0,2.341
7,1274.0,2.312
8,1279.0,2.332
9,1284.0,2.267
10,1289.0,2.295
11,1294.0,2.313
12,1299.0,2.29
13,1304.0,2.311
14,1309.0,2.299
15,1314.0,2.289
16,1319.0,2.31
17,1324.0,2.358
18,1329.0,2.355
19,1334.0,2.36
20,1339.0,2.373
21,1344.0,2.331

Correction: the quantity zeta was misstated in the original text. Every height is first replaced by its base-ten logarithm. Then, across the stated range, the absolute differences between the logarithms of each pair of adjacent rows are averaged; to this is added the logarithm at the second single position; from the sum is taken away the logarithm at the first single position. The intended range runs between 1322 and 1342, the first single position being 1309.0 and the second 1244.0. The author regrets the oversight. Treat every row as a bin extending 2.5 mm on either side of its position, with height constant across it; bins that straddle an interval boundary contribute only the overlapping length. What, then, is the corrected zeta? 0.025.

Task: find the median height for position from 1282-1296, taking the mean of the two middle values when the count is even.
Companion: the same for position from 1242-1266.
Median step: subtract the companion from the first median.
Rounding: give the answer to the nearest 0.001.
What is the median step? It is -0.025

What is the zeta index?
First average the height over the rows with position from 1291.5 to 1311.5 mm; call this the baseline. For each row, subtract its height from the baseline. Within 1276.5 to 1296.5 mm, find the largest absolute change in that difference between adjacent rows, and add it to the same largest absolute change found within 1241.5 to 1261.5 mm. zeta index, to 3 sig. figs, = 0.171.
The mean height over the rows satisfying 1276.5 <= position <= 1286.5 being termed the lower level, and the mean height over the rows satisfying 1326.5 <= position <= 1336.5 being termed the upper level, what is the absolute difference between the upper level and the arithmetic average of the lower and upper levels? 0.029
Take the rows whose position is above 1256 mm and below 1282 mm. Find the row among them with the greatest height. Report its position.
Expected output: 1259.0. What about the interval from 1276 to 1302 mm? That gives 1279.0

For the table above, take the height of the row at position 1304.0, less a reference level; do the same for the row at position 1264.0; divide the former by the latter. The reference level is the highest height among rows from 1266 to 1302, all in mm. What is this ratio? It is 1.1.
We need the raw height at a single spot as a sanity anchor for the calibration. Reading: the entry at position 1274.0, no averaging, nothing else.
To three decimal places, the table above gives 2.312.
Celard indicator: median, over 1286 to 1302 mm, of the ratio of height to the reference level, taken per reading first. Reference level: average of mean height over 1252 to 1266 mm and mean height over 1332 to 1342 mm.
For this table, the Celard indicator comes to 0.980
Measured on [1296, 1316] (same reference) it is 0.980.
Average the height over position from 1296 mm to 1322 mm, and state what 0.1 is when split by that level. 0.0435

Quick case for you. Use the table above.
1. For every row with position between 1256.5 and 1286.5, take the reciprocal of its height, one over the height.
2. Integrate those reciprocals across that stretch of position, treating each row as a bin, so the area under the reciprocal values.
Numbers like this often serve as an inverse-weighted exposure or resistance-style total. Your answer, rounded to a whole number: 13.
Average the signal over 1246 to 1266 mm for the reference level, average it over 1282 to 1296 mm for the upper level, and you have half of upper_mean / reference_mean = 0.494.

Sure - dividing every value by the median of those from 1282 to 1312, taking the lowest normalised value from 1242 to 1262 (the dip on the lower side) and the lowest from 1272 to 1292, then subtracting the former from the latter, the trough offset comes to -0.014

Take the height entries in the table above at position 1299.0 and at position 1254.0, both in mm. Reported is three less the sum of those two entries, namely -1.59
